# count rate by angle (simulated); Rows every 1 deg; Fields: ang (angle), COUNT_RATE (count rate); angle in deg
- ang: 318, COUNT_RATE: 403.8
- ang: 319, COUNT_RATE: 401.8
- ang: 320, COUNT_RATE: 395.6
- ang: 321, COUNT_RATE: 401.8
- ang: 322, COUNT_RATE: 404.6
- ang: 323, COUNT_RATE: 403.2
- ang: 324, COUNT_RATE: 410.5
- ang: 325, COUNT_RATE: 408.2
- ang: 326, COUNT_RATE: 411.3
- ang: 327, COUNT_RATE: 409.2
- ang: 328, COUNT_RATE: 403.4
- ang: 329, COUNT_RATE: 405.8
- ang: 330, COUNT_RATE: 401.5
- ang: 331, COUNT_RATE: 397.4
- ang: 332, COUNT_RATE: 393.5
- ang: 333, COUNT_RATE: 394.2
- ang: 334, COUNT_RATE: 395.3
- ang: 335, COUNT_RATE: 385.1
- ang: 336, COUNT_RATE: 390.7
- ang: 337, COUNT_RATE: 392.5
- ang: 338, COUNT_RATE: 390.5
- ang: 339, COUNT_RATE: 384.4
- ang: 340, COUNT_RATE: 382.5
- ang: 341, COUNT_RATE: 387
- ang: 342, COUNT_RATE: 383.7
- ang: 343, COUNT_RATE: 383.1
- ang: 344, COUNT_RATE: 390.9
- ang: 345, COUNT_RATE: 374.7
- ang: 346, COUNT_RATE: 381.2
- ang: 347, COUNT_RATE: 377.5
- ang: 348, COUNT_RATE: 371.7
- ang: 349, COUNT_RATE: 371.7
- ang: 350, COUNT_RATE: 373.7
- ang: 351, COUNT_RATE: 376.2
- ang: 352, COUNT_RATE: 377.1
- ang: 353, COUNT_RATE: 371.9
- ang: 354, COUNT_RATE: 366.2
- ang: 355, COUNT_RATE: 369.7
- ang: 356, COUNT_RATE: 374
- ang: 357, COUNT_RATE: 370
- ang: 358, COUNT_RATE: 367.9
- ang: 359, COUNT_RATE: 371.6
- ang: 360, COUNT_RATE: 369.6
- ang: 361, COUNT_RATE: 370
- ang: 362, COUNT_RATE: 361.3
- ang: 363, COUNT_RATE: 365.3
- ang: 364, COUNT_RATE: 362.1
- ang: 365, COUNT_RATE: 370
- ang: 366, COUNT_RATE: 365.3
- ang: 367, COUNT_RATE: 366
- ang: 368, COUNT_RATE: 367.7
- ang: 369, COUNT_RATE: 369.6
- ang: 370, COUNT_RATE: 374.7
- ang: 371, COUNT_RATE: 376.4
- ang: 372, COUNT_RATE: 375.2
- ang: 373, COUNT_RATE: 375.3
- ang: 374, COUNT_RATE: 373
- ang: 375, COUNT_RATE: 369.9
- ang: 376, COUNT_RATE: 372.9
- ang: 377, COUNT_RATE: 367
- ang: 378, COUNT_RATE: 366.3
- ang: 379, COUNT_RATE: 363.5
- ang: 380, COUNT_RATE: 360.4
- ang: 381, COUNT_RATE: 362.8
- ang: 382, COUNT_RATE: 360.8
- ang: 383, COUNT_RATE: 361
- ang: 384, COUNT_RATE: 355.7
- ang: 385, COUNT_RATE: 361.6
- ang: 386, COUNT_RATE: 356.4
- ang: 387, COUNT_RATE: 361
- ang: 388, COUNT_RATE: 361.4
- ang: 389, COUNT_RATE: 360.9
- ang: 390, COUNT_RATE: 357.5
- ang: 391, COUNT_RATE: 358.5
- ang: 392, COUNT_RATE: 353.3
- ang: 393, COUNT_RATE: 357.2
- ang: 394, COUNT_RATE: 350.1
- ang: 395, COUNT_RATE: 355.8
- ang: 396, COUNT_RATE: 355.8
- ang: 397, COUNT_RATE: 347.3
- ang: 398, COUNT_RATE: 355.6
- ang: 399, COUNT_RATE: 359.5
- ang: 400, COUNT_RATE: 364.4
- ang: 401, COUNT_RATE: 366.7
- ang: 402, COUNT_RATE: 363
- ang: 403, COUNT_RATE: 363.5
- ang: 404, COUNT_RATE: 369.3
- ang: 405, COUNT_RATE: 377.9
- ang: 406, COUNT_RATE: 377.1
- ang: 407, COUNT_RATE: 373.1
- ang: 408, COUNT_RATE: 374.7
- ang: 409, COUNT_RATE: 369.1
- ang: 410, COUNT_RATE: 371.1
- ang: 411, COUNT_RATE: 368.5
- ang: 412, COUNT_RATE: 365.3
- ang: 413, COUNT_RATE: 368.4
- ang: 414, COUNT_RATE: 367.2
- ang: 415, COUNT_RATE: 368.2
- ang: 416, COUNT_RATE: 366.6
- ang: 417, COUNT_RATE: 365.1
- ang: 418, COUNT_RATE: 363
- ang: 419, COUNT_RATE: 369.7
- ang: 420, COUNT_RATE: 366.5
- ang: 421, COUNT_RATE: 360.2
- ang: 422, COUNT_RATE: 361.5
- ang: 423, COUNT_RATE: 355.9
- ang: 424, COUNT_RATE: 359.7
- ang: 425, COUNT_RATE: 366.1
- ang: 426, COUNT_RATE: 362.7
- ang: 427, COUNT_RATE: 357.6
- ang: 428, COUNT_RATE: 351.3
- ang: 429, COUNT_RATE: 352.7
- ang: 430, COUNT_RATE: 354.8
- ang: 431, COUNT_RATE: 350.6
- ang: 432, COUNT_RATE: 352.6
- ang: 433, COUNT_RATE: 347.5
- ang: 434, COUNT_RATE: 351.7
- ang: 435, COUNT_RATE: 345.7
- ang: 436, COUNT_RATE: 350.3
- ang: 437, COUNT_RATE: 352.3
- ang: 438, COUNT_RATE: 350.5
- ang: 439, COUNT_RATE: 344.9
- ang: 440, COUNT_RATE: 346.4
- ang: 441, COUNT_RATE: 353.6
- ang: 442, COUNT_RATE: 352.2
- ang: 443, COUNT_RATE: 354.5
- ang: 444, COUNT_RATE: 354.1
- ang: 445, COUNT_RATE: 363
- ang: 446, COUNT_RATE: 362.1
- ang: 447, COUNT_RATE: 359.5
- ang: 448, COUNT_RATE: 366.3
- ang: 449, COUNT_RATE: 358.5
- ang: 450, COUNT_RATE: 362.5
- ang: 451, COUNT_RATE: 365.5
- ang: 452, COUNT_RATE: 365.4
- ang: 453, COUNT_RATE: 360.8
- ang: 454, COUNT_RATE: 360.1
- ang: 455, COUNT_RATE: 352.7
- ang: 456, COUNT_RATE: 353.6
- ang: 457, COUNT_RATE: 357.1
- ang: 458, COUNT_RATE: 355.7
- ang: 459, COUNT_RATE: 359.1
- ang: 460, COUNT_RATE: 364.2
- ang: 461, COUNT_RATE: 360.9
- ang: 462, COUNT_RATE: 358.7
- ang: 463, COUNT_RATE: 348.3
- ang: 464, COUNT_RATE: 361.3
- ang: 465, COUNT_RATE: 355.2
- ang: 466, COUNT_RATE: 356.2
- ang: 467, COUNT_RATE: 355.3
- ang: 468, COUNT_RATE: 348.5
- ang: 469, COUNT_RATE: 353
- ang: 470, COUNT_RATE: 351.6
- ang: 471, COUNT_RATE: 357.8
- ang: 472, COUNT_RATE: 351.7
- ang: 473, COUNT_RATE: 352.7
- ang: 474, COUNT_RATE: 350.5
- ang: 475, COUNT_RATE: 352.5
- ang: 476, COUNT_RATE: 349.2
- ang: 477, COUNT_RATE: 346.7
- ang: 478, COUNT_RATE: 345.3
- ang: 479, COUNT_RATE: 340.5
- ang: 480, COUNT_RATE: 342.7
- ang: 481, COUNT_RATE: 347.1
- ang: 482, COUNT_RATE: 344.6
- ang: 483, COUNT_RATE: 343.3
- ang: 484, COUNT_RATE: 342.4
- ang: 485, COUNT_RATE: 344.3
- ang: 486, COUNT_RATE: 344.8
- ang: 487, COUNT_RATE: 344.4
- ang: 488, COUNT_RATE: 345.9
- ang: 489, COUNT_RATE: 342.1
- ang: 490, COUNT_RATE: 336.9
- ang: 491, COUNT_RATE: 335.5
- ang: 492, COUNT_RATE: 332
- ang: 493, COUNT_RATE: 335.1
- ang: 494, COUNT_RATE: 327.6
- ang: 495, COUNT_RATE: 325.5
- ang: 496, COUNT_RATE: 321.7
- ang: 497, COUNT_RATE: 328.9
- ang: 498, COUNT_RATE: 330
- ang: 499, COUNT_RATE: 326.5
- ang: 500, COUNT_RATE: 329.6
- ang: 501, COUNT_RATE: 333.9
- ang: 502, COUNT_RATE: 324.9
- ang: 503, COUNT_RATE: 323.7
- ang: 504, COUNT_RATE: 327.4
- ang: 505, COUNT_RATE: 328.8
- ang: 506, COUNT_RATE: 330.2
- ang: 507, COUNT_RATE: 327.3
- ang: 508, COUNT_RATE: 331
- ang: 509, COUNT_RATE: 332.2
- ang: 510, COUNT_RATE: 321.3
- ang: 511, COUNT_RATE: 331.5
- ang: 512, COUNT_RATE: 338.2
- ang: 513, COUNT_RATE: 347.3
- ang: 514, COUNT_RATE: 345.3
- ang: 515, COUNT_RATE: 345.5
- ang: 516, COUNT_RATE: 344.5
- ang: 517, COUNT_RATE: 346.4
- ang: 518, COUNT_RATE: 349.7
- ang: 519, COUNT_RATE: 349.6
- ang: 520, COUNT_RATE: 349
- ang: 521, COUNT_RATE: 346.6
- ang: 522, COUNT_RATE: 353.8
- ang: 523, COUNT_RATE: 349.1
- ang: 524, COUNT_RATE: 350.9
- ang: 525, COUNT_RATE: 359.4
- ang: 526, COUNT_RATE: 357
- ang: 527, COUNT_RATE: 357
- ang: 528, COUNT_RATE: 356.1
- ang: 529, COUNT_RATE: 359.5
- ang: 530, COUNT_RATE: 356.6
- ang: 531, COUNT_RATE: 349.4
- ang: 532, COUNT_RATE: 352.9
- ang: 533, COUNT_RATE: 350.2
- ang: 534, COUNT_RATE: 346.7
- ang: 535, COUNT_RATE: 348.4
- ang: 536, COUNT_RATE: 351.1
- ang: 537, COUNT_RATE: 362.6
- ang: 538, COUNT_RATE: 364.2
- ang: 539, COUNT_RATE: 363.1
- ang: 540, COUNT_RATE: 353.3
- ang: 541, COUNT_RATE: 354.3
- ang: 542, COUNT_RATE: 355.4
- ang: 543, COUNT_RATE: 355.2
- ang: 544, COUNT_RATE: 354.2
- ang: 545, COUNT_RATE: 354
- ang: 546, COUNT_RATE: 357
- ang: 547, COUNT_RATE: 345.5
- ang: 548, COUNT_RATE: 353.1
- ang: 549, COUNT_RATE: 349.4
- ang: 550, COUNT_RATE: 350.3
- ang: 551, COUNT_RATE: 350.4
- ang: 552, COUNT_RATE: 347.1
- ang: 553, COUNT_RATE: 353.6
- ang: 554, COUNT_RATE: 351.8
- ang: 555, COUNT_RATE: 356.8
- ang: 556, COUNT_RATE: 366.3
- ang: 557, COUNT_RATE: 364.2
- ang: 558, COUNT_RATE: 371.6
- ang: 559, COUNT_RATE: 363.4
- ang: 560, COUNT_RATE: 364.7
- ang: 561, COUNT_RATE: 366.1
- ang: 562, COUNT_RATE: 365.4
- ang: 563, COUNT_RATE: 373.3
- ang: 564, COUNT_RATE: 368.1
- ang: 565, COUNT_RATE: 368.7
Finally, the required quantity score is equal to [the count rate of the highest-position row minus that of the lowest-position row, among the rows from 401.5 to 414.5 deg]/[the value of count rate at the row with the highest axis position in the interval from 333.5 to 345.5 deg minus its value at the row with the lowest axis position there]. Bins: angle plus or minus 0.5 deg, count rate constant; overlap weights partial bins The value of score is -0.2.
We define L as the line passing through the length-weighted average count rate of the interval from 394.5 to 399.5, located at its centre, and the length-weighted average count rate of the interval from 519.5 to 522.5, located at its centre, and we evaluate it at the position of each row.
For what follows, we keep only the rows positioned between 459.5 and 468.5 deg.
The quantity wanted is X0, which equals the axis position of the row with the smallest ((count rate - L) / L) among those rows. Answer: 463 deg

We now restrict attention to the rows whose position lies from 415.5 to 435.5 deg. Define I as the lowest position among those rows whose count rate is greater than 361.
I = 416 deg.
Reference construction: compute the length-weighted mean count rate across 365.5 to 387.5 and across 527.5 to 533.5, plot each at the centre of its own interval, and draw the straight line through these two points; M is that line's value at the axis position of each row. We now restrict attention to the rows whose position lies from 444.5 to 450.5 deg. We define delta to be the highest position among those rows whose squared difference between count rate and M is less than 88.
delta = 450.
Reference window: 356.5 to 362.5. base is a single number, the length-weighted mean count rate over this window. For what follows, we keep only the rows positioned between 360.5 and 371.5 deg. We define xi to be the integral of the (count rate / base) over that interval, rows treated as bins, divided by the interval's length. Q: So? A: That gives 1.00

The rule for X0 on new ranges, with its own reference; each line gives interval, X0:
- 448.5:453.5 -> 449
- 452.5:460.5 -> 455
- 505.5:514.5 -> 510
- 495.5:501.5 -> 496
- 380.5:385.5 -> 384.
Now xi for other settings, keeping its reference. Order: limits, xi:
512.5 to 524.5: 0.95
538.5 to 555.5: 0.96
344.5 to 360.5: 1.01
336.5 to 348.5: 1.04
